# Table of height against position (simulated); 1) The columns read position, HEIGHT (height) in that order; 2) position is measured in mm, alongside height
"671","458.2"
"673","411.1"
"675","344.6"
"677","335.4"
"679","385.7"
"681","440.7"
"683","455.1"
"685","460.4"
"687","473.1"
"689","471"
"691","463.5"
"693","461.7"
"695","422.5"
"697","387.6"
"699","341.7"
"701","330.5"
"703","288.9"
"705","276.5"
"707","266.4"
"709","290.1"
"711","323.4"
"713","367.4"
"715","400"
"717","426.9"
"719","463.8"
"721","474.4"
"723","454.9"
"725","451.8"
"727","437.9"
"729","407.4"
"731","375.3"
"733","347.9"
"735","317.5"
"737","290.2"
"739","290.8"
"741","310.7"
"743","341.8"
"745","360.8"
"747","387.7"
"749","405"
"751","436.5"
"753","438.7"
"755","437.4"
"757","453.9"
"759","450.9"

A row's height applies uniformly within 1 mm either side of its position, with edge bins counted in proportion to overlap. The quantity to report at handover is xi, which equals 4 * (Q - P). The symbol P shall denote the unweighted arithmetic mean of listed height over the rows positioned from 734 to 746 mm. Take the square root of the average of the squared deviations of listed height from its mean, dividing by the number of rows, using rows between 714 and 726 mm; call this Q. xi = -1175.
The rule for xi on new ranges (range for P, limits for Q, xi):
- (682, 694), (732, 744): -1767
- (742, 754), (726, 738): -1378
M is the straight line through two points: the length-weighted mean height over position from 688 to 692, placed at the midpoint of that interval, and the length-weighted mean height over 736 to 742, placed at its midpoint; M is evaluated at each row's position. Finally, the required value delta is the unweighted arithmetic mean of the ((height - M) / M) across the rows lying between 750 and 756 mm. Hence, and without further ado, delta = 0.8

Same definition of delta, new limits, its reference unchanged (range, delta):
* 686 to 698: 0.0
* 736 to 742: 0.0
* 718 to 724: 0.3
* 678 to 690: -0.1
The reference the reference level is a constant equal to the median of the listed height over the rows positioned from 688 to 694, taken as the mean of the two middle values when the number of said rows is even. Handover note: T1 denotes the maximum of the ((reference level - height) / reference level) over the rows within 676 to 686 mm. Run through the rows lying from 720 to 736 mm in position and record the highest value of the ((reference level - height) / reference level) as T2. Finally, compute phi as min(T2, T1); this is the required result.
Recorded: 0.28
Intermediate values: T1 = 0.28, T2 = 0.31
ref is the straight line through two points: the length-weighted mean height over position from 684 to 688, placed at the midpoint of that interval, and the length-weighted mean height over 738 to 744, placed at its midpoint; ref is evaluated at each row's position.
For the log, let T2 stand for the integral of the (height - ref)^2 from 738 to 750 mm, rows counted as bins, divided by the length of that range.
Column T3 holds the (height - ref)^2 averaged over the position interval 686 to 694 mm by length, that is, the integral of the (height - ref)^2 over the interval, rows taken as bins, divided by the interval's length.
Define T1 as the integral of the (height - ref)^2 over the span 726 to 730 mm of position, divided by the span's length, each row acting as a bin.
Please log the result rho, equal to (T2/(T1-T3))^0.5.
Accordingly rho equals 0.9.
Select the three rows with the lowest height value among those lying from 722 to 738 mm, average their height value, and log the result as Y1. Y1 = 319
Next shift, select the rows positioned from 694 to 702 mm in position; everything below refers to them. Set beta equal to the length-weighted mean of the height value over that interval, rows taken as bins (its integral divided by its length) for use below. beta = 371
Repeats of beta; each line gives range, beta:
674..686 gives 404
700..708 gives 291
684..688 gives 467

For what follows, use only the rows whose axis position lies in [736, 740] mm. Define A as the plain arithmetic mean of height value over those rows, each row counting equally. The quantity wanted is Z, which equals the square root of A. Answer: 17.0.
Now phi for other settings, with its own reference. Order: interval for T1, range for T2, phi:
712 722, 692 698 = 0.16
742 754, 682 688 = 0.02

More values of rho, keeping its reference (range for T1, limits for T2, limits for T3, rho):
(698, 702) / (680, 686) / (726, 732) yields 0.4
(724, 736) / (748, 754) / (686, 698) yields 2.6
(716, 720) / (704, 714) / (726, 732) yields 3.4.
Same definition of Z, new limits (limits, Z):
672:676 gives 19.4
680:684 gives 21.2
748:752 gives 20.5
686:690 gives 21.7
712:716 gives 19.6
